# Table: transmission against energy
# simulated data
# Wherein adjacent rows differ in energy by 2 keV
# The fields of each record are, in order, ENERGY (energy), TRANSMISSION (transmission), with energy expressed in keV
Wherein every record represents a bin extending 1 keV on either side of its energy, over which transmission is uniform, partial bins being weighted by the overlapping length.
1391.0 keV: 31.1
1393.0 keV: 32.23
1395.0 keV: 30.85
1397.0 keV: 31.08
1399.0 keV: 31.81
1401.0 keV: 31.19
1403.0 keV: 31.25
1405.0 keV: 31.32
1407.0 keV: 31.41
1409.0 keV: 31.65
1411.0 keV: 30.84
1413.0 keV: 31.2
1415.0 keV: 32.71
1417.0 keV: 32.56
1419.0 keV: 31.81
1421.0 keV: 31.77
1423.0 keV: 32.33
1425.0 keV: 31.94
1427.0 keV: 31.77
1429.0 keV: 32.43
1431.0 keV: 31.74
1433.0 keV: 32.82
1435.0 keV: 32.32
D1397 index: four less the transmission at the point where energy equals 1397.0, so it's -27.1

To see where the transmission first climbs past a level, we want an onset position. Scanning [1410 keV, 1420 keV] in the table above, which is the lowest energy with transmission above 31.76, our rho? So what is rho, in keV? 1415.0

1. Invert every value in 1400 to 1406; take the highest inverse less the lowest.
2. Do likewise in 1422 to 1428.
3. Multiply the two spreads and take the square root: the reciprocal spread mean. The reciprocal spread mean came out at 0.0003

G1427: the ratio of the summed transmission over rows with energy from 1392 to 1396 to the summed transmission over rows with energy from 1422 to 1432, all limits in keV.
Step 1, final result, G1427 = 0.39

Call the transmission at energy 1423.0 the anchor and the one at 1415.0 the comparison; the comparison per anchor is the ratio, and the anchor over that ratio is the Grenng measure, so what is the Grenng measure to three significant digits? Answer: 32.0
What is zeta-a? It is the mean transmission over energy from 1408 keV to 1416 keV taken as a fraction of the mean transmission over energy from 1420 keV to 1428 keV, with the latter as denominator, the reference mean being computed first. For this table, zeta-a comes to 0.99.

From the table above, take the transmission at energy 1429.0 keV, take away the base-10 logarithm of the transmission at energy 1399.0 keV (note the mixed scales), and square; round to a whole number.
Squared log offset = 957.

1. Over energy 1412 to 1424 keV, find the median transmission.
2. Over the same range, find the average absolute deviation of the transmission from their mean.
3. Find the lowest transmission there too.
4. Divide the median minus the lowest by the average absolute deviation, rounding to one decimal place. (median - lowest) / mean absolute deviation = 1.9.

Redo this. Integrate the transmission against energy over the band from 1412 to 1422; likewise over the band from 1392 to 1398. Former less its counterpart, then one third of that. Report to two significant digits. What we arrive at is 44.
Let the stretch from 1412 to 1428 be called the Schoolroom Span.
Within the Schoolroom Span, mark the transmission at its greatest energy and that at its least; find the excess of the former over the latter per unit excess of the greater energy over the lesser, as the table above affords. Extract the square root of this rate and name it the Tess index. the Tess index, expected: 0.20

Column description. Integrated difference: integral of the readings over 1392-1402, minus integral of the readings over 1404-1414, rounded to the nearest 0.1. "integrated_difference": 1.5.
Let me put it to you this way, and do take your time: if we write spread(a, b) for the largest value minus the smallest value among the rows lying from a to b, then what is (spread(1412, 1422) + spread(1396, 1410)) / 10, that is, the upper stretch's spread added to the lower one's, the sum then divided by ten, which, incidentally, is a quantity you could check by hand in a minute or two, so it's 0.22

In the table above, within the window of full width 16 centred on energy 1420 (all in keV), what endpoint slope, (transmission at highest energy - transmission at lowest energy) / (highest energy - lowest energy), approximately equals 0.04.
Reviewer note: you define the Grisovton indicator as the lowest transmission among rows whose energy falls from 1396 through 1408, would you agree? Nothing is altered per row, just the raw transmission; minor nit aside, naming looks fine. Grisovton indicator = 31.08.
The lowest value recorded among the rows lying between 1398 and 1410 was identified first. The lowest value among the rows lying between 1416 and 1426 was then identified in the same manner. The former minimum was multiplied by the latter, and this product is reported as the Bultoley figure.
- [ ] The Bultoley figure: 991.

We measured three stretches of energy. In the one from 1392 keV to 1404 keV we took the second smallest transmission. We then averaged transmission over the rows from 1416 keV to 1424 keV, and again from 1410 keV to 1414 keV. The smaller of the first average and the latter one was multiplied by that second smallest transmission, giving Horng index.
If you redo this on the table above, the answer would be 964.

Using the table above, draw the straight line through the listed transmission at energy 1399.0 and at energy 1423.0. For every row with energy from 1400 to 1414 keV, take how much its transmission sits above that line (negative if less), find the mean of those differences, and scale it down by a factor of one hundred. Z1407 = -0.0072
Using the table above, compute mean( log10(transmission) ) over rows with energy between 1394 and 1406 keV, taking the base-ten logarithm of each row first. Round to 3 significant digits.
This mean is 1.49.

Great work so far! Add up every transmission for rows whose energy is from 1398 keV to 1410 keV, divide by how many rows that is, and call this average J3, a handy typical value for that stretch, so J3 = 31.4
